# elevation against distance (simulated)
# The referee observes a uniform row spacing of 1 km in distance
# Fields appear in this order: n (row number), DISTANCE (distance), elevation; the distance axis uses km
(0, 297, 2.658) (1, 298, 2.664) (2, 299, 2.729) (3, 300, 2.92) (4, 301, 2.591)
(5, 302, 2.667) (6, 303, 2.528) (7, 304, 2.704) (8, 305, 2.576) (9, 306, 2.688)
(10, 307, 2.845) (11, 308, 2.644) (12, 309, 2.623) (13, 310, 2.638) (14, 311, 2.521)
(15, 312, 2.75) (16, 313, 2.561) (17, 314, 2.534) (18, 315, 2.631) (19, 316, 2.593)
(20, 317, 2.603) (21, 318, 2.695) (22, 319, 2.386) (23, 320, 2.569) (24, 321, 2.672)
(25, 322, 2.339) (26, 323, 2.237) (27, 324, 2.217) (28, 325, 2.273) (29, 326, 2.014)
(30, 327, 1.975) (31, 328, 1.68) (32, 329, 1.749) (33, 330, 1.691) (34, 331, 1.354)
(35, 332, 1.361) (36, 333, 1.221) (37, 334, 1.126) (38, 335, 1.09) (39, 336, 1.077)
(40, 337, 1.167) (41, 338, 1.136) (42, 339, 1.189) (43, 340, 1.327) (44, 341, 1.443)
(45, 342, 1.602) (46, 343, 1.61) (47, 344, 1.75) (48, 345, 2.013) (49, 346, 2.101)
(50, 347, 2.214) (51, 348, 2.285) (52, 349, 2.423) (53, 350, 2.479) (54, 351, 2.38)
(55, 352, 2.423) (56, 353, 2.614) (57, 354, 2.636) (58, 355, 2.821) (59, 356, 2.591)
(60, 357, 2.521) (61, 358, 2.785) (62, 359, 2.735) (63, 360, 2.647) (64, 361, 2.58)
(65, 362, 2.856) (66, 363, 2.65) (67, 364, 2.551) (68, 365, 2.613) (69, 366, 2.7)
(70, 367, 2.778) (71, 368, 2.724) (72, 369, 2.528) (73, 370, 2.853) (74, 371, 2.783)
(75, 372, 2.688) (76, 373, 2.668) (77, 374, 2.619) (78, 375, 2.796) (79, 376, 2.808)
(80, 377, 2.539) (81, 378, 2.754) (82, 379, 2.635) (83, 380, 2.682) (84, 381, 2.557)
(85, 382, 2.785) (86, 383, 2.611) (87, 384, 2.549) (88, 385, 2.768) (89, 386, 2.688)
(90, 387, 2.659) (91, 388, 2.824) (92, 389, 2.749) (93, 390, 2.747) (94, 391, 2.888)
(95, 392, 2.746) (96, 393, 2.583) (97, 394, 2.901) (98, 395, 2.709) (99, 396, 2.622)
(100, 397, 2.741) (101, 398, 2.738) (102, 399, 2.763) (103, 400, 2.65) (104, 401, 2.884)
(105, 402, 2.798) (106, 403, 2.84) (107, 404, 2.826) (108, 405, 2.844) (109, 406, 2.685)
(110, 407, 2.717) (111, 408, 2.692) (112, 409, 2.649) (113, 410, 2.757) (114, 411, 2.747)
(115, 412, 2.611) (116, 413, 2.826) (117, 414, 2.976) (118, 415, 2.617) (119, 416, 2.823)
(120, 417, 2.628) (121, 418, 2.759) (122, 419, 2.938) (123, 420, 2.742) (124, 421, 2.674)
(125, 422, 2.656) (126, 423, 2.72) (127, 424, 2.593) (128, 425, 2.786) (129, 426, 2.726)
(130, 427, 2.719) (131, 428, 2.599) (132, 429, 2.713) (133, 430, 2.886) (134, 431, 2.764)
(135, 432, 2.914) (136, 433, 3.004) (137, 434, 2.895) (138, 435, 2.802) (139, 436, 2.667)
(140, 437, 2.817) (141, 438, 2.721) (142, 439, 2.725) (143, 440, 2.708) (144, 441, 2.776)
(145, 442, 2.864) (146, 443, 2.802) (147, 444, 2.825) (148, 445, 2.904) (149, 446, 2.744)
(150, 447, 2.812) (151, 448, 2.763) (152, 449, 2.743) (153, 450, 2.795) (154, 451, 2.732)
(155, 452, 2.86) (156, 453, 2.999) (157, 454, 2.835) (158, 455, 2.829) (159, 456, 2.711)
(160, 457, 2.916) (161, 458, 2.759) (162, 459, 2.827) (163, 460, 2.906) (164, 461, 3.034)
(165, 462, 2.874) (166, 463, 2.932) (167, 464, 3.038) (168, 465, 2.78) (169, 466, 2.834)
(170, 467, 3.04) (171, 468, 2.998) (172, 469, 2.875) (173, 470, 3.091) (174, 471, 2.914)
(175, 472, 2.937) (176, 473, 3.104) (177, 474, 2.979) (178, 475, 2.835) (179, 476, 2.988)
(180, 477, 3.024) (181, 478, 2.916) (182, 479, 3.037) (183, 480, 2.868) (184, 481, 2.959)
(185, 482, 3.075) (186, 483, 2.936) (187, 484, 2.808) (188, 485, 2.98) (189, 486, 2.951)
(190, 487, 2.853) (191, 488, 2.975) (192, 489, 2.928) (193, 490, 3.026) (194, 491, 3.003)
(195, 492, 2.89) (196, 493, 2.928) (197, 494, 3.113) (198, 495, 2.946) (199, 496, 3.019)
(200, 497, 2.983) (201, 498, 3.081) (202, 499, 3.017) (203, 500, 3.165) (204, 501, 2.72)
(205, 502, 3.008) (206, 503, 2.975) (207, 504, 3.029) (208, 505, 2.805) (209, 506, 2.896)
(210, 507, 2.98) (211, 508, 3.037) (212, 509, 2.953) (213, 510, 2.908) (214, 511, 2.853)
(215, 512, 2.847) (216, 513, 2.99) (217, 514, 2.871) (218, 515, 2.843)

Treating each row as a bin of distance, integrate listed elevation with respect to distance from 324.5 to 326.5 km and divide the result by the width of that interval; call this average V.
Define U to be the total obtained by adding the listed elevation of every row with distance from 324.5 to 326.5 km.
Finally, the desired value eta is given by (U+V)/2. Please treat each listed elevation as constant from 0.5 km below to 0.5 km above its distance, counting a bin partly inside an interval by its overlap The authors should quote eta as 3.2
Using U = 4.3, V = 2.1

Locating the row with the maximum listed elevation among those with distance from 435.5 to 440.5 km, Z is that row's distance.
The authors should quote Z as 437 km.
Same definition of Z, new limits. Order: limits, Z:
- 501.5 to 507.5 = 504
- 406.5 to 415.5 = 414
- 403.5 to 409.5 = 405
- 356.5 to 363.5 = 362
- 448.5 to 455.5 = 453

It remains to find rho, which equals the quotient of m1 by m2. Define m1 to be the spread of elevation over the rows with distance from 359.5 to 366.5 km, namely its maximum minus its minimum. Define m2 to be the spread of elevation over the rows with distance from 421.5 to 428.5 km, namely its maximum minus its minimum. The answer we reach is 1.6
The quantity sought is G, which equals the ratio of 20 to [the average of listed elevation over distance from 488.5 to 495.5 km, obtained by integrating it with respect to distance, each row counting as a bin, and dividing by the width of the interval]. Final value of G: 6.7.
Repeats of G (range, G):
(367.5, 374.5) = 7.4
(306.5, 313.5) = 7.5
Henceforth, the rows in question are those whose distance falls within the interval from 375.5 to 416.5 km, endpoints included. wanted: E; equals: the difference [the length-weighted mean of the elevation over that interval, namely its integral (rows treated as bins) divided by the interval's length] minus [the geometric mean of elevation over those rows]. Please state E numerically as 0.002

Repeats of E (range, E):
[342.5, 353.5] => 0.022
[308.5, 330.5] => 0.026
